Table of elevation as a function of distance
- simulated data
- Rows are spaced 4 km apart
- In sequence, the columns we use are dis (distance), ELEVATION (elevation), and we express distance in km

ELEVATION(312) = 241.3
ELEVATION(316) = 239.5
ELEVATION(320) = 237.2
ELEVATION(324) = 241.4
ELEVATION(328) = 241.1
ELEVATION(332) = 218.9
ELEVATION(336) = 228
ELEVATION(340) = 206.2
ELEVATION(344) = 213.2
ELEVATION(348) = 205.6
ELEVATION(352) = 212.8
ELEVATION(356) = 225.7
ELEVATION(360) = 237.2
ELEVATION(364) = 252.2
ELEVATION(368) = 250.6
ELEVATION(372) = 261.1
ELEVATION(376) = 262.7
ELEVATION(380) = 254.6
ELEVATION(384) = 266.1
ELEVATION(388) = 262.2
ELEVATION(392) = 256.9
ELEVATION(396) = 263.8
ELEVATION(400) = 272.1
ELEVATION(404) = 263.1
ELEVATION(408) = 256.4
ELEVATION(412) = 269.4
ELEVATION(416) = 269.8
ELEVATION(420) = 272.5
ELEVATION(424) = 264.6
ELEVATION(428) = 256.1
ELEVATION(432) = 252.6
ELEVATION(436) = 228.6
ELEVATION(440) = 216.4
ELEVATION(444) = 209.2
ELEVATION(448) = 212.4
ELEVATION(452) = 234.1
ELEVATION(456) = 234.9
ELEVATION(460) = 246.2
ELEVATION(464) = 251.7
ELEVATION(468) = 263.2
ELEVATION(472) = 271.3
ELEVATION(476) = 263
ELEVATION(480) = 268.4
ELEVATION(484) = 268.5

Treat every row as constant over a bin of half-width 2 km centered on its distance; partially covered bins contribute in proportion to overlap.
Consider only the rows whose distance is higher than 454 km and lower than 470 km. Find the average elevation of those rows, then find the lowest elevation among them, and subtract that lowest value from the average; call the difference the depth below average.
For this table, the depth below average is 14.1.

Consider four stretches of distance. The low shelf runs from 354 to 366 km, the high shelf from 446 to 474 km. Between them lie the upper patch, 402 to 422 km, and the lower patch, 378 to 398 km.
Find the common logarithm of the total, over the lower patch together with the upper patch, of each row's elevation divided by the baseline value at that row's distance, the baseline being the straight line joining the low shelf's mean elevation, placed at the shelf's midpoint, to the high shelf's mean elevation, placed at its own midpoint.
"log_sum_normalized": 1.04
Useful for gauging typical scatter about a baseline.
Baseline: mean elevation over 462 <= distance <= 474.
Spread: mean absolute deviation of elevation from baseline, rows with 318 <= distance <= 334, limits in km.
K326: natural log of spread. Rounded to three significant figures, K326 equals 3.31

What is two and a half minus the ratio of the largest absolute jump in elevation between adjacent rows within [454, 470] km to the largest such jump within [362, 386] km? 1.50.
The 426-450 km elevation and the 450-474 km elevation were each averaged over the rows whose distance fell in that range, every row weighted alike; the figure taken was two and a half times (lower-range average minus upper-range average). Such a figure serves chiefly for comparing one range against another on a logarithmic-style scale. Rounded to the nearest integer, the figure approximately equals -53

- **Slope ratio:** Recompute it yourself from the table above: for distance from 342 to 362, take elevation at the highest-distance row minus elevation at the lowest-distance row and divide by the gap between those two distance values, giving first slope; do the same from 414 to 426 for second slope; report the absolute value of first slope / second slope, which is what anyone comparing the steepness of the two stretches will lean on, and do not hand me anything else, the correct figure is 2.3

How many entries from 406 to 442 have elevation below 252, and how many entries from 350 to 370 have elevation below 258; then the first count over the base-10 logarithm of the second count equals 3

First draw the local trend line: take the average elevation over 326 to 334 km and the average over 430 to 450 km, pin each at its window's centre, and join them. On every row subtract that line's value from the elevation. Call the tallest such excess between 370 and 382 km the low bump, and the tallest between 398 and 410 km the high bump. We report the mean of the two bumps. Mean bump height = 41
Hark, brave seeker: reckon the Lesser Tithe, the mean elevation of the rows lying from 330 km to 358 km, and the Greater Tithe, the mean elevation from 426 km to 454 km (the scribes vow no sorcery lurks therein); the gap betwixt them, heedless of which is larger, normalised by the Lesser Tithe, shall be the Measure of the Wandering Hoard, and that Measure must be 0.066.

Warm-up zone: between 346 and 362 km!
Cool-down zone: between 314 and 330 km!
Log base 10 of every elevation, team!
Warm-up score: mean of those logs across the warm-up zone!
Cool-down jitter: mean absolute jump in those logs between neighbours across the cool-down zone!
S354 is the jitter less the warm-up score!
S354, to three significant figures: -2.34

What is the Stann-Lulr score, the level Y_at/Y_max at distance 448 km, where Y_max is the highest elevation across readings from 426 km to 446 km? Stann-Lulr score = 0.83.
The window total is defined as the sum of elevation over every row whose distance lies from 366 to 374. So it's 512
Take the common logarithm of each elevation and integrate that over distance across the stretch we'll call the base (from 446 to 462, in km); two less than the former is 35.8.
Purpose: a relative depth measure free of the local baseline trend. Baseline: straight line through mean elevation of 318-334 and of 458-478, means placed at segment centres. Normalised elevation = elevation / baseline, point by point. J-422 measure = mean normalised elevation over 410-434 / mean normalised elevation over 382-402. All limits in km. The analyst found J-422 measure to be 0.979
